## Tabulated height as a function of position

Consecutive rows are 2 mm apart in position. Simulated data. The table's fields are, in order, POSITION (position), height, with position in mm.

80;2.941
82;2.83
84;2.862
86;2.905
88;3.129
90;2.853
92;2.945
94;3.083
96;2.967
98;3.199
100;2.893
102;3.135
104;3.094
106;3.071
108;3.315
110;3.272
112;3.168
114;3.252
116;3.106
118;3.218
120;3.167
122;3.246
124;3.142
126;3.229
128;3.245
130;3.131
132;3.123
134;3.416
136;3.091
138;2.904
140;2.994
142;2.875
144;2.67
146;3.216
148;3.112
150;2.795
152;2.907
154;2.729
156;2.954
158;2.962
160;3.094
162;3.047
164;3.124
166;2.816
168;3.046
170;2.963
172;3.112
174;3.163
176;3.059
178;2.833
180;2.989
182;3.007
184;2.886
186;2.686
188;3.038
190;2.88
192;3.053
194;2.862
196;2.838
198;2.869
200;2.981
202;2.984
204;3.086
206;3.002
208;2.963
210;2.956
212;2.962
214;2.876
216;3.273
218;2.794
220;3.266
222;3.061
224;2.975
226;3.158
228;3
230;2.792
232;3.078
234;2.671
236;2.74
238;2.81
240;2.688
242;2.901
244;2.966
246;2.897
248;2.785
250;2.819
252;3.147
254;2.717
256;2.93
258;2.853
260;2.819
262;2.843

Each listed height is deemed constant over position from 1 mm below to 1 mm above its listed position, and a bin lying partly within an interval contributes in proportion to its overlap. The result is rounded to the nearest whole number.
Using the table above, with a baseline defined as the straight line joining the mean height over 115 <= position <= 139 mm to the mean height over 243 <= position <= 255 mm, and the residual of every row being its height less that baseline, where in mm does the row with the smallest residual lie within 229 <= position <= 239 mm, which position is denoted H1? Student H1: 234 mm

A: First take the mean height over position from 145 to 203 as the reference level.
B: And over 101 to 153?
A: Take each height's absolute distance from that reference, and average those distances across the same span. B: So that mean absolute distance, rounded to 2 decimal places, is 0.20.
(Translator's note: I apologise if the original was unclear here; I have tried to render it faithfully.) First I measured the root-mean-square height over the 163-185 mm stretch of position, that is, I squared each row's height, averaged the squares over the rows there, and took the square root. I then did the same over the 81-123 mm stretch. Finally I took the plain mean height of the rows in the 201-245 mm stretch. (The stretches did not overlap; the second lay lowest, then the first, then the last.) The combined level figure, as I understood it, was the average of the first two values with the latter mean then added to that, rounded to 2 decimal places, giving 6.00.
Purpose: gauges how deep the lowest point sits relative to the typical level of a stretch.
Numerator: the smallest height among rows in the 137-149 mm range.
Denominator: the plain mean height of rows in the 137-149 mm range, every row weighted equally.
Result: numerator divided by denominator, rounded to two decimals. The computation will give 0.90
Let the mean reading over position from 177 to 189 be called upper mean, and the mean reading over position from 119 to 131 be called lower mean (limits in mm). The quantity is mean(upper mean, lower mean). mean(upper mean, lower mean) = 3.05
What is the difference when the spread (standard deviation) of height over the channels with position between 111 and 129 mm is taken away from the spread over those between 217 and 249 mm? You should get 0.12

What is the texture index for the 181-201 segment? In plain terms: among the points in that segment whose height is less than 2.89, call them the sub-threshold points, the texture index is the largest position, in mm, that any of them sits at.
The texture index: 198 mm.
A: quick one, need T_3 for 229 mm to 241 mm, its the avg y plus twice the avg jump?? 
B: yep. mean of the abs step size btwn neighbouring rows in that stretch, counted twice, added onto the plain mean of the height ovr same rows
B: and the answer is 3.18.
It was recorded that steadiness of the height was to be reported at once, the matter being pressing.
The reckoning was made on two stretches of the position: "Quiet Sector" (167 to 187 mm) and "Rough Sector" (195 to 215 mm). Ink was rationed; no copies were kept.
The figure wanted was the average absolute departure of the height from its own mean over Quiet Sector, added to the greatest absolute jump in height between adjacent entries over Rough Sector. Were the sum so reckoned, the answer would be 0.22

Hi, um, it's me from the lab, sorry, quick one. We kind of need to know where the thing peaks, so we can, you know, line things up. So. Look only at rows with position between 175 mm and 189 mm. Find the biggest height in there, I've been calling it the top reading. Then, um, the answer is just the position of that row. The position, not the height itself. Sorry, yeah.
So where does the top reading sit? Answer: 176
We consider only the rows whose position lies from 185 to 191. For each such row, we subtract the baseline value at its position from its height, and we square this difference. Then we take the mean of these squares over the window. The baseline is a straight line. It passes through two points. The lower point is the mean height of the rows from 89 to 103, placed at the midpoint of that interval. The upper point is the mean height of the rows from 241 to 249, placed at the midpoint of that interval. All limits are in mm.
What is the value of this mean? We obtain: 0.025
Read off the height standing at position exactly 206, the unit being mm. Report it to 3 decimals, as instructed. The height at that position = 3.002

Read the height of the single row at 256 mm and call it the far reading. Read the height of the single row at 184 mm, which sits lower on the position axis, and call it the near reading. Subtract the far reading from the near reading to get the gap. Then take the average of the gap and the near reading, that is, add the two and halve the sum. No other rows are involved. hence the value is 1.42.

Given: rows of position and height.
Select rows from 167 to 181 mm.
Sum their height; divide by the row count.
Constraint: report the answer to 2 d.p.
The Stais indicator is 3.02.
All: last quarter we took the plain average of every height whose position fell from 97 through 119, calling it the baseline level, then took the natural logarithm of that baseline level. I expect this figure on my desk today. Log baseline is 1.15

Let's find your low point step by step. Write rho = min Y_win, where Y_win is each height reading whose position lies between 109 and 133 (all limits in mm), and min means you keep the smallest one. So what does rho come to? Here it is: 3.106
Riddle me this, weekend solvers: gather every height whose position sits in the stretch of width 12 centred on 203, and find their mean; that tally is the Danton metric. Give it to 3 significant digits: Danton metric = 2.98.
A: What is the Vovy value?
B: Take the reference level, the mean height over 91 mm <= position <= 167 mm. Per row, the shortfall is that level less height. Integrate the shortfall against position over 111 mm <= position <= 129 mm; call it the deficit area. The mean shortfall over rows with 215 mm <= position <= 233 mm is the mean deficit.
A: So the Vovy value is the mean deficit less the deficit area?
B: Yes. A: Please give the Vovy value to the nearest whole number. 2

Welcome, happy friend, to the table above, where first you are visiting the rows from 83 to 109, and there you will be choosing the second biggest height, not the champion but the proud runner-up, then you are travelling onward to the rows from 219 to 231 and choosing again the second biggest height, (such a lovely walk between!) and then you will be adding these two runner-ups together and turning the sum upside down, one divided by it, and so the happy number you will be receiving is 0.157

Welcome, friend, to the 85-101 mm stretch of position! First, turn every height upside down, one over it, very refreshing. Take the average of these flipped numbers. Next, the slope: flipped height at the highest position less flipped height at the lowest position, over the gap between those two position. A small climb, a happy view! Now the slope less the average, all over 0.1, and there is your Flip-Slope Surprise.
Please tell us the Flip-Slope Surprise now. -3.34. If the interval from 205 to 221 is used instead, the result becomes -3.35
